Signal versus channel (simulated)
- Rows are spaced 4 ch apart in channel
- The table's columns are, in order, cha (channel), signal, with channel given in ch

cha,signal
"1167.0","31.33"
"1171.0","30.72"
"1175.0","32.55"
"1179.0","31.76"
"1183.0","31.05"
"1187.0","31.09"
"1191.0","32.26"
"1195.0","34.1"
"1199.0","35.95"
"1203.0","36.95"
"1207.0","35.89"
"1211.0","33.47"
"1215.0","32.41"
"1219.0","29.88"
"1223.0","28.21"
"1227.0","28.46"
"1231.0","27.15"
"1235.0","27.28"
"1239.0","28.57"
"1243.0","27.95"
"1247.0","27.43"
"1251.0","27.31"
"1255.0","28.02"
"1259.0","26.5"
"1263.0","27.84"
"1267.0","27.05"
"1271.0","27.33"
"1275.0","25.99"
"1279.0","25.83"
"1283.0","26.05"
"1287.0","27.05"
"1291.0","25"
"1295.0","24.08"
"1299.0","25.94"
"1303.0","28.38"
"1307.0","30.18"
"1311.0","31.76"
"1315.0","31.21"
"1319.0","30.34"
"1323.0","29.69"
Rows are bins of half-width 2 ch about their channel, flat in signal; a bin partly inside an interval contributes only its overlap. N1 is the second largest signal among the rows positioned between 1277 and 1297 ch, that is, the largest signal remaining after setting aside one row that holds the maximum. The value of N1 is 26.05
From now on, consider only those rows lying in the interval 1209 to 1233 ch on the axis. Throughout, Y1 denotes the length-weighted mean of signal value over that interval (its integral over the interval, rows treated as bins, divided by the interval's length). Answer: 29.9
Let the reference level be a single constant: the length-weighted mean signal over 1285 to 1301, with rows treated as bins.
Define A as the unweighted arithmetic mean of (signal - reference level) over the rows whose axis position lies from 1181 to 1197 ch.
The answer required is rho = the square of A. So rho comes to 44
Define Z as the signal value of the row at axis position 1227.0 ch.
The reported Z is 28.46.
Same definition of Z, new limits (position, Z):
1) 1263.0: 27.84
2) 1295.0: 24.08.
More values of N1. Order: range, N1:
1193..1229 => 35.95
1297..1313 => 30.18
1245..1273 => 27.84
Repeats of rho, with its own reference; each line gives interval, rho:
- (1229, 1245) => 5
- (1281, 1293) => 0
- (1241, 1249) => 5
